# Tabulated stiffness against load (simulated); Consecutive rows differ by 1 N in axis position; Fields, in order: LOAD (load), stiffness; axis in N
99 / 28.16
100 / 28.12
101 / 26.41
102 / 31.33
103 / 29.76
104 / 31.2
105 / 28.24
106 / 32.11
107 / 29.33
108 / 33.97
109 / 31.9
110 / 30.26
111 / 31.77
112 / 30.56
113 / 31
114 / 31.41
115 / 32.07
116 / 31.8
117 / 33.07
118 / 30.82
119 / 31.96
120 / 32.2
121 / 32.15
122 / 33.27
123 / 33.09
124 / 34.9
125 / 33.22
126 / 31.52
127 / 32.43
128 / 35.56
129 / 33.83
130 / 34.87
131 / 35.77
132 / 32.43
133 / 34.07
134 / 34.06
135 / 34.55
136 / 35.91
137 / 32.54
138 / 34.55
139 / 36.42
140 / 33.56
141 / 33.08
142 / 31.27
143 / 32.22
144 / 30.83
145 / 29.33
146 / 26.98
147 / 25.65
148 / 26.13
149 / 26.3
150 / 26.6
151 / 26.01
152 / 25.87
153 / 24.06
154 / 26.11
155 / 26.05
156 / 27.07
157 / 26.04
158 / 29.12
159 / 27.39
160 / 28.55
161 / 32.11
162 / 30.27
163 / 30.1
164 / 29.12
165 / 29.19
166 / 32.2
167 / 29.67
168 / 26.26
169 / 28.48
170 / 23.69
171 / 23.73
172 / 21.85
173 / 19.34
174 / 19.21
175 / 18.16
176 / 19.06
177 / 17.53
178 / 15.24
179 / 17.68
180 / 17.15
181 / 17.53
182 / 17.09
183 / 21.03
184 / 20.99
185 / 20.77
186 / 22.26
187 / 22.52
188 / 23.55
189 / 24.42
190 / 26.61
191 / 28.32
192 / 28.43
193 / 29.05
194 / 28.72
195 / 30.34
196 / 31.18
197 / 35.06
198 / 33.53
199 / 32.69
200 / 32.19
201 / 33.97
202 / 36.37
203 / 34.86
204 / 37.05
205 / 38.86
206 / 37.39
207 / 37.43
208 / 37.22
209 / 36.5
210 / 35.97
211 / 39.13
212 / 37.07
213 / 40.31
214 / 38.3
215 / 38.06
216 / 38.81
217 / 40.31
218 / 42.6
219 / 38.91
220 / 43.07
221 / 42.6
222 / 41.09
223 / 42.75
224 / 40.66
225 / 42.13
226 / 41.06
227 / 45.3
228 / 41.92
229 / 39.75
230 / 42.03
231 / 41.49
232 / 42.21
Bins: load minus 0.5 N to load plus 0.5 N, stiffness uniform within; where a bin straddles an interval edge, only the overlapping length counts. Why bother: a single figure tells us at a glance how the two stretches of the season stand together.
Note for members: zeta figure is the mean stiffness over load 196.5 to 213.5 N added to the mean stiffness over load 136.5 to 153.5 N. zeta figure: 66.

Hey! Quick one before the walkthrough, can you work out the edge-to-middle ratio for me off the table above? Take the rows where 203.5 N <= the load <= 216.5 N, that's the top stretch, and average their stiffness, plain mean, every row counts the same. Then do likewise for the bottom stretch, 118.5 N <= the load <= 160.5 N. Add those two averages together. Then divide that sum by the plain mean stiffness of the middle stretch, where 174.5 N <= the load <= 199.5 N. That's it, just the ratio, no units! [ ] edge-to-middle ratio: 2.9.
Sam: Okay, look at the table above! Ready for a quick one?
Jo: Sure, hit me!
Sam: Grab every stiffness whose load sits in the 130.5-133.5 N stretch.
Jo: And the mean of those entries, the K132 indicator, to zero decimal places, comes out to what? 34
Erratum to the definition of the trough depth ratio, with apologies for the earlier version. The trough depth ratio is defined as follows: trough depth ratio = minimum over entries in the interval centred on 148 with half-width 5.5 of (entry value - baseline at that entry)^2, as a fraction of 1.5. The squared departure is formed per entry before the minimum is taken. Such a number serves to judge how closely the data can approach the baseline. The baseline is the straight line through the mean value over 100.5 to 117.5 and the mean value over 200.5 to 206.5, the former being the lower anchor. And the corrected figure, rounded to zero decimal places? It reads 0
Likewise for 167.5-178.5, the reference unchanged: 24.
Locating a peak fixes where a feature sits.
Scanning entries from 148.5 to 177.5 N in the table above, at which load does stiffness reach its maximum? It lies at 166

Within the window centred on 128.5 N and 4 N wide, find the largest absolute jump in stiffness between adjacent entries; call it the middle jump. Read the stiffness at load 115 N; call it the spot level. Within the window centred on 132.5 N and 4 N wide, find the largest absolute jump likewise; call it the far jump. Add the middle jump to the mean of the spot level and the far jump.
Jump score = 20.8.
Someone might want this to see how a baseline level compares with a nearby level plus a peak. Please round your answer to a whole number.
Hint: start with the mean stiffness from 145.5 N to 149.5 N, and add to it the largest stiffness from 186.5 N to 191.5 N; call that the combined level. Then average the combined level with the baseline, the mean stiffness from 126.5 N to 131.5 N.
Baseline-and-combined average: 45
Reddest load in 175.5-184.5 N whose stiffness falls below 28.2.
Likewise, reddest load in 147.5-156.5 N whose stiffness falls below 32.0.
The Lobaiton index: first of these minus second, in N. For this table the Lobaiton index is 28 N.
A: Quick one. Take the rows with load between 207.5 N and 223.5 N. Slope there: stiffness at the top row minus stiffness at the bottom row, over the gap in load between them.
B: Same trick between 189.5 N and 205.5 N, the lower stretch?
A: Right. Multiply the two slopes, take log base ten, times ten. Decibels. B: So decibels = -5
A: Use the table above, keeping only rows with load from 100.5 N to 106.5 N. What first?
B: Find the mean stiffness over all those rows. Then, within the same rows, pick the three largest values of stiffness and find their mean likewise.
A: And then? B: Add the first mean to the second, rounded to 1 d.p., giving 61.4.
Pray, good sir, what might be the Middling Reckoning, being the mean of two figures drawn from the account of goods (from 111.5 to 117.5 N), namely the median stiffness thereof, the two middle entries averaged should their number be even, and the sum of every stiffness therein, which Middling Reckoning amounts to 111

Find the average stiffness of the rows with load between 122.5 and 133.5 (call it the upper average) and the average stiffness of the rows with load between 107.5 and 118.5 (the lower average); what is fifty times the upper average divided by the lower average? 53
